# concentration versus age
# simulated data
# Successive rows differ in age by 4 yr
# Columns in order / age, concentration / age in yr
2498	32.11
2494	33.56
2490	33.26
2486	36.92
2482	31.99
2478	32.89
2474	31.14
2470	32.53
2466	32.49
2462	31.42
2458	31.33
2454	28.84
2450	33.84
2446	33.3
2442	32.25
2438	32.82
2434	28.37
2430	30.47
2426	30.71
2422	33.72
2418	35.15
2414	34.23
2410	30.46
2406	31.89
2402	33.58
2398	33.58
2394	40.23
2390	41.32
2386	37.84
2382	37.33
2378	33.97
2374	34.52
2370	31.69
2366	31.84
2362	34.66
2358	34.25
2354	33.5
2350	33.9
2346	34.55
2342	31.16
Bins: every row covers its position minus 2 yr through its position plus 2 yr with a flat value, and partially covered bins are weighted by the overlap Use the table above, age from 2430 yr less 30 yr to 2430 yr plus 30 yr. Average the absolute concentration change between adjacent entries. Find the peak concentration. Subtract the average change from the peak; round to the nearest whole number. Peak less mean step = 33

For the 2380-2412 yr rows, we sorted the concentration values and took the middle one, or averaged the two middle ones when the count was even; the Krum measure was 35.5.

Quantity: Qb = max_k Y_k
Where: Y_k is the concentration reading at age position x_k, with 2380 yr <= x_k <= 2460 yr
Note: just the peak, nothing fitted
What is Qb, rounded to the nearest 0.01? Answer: 41.32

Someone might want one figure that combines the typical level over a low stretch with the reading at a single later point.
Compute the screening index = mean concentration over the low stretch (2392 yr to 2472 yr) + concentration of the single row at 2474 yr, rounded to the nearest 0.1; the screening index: 63.7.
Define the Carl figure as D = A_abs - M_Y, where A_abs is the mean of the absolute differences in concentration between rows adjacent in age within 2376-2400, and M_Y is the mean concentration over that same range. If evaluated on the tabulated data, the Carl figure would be -34.4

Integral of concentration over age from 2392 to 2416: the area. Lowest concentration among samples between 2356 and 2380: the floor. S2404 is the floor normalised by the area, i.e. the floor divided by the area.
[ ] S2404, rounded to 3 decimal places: 0.039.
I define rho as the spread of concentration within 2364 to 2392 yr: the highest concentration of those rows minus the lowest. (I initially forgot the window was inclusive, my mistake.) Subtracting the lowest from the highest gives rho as 9.6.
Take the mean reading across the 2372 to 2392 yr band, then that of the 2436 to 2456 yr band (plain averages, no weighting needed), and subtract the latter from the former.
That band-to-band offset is 4.8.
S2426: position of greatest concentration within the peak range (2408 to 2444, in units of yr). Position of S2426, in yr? 2418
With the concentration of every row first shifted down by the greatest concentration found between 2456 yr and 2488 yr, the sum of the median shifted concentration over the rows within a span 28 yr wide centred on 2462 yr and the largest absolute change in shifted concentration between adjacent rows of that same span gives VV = -0.50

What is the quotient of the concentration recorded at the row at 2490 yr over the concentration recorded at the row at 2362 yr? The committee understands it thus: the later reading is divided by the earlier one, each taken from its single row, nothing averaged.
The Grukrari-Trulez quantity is 0.96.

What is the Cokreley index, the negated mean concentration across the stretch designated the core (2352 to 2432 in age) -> -34.2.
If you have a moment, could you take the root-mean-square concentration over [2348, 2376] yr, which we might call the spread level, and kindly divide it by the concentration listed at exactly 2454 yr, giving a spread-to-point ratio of 1.16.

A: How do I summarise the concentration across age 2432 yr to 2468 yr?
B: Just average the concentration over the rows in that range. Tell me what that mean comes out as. 31.6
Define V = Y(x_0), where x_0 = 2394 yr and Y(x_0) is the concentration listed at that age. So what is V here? 40.23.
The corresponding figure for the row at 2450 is 33.84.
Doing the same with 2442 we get 32.25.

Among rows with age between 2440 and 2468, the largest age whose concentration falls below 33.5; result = 2466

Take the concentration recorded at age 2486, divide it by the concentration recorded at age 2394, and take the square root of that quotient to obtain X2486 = 0.96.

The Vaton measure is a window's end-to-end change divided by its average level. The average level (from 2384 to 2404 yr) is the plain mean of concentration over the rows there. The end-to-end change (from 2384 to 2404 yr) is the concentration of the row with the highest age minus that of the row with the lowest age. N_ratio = -0.11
